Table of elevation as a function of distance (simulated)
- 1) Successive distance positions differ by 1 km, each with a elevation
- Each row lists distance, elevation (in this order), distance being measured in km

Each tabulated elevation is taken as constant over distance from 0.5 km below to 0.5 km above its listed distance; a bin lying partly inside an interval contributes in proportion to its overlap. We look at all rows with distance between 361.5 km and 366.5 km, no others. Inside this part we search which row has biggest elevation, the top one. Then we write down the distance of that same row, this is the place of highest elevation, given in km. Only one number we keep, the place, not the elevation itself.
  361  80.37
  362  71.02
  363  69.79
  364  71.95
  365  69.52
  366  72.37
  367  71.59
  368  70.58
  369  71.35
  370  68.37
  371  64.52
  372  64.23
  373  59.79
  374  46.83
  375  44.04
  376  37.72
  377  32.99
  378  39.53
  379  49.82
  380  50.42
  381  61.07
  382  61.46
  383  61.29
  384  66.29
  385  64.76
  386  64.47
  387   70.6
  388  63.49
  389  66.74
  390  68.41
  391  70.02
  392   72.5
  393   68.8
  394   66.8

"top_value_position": 366 km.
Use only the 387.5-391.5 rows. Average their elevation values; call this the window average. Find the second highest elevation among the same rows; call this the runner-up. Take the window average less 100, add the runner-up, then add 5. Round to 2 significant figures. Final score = 41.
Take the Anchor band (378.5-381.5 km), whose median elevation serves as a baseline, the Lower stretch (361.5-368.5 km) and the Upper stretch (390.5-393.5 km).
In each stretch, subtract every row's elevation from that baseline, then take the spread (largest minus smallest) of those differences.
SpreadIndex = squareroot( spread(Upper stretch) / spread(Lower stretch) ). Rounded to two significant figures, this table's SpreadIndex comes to 1.1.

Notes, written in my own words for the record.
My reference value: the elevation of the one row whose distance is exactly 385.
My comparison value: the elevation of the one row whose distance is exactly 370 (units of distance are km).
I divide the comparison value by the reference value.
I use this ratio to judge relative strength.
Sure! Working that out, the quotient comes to 1.1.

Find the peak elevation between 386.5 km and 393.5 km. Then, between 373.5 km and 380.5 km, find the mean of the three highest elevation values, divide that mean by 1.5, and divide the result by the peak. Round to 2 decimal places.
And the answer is 0.45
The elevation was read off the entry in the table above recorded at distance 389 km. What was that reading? 66.74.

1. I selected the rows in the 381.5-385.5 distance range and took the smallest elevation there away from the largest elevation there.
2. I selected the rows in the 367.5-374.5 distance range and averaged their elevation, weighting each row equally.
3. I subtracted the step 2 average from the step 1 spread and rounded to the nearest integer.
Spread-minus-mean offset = -59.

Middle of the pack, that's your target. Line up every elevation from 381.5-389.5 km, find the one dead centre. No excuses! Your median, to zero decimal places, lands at 65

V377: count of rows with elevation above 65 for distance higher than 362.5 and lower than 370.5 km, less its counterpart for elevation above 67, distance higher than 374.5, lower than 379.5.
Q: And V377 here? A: 8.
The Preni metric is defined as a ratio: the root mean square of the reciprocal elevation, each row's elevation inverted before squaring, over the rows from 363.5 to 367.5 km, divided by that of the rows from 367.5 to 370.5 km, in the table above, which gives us 1.0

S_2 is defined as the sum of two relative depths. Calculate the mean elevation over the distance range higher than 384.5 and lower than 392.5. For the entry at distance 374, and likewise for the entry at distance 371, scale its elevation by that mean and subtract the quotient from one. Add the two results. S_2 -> 0.35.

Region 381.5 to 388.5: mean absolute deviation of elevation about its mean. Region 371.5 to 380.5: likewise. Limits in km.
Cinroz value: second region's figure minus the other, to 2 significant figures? 5.6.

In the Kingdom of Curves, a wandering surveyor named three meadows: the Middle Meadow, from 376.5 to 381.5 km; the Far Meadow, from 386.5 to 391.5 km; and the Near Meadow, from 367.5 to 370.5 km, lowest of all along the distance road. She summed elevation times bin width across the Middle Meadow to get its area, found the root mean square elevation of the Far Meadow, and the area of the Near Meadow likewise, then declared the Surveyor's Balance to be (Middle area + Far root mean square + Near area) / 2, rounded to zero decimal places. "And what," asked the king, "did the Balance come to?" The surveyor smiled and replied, 256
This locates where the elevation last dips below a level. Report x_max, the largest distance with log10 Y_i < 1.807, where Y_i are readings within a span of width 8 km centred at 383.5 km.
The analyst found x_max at 383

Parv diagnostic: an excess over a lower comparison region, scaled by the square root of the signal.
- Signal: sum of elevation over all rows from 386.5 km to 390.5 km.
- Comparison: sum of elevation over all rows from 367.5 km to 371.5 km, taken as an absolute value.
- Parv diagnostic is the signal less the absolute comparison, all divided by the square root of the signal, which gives 0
